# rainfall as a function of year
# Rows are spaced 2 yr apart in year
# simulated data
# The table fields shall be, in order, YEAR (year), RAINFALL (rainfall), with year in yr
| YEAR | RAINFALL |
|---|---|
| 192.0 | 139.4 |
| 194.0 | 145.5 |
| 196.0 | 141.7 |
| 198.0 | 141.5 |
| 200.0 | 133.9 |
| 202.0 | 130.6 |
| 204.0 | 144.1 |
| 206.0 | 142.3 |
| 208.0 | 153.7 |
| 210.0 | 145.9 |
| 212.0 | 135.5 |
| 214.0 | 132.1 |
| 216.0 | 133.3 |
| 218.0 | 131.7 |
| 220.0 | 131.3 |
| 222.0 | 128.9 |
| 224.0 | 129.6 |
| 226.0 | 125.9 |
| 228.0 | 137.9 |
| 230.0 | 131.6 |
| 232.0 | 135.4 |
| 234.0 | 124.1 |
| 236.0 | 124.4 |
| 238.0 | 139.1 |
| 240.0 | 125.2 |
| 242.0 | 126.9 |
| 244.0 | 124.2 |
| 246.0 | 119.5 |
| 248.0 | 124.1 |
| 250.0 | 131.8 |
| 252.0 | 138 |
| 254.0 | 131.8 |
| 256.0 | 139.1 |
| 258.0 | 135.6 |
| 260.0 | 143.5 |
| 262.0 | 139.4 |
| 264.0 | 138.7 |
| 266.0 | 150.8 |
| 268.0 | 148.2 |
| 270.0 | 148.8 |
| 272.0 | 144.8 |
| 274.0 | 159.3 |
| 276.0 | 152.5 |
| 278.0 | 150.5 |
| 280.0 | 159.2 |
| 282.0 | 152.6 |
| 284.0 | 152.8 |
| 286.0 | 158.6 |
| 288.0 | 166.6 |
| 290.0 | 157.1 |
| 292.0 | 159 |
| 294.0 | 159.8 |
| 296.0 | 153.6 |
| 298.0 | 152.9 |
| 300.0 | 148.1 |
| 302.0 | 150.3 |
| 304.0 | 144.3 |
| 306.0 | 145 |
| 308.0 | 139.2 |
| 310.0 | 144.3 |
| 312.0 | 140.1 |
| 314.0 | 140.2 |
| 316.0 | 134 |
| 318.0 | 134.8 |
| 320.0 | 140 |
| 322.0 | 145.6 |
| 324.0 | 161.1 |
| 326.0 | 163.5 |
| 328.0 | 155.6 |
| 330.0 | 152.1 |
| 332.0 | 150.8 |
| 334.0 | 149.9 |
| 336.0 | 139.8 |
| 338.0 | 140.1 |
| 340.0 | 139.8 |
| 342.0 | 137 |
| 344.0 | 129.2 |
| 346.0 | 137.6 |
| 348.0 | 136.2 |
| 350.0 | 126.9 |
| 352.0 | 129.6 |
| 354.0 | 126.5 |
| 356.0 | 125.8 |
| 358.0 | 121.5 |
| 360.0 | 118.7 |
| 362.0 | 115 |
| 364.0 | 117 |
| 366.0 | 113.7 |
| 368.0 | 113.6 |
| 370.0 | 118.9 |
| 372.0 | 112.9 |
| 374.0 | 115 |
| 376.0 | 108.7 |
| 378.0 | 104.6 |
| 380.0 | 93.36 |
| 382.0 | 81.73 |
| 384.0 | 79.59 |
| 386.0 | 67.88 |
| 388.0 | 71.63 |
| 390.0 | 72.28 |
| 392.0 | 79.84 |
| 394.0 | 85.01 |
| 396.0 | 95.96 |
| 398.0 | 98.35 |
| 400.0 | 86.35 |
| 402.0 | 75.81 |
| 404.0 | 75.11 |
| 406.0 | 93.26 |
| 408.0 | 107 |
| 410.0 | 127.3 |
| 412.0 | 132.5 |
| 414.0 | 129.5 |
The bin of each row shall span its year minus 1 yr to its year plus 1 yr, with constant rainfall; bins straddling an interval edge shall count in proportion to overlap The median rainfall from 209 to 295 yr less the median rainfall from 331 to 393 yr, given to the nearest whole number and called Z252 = 19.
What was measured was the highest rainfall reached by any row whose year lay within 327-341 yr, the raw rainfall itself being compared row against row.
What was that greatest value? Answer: 155.6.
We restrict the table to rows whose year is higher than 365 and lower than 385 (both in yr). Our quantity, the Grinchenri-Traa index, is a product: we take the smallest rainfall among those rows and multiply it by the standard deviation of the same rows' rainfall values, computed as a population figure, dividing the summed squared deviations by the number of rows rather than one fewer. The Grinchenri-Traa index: 1078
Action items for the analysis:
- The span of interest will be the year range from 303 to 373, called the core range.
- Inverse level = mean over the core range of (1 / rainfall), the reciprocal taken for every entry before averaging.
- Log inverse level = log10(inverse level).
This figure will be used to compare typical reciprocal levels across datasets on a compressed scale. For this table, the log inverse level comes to -2.13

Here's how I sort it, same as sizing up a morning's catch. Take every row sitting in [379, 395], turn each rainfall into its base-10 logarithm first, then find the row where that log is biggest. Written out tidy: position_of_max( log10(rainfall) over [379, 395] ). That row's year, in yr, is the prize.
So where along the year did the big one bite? 380.0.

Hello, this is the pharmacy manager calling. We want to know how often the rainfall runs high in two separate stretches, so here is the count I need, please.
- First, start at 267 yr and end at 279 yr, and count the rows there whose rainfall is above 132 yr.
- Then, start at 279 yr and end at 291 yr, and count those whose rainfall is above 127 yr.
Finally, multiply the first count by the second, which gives 36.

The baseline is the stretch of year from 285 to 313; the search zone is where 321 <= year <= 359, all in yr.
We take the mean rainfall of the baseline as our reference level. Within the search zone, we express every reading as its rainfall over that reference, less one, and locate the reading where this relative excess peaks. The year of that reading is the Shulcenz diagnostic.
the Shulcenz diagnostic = 326.0 yr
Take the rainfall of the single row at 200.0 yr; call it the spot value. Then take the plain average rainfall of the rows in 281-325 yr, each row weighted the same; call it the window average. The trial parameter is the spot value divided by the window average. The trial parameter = 0.90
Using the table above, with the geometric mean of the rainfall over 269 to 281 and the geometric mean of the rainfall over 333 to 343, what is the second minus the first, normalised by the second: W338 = -0.08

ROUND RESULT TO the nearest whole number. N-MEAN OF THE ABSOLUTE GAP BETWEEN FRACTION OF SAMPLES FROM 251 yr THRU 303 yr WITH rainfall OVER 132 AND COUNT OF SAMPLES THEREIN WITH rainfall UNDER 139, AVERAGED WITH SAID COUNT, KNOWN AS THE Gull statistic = 4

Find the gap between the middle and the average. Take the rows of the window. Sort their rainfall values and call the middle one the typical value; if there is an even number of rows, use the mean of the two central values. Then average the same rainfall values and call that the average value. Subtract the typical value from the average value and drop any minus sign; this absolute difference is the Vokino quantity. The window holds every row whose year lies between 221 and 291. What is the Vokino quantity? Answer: 1.2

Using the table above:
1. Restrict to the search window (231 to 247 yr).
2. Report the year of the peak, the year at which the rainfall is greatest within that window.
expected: 238.0 yr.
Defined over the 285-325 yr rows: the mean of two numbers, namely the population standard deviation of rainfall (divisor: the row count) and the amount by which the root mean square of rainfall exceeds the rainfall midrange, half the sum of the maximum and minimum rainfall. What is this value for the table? 4.0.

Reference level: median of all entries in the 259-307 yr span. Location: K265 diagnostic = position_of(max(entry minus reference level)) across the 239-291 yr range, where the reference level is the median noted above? 288.0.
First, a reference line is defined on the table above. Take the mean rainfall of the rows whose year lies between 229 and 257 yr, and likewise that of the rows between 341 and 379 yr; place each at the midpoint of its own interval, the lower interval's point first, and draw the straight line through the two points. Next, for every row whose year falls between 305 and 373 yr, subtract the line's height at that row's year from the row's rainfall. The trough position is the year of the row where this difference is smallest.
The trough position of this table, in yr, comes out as 372.0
